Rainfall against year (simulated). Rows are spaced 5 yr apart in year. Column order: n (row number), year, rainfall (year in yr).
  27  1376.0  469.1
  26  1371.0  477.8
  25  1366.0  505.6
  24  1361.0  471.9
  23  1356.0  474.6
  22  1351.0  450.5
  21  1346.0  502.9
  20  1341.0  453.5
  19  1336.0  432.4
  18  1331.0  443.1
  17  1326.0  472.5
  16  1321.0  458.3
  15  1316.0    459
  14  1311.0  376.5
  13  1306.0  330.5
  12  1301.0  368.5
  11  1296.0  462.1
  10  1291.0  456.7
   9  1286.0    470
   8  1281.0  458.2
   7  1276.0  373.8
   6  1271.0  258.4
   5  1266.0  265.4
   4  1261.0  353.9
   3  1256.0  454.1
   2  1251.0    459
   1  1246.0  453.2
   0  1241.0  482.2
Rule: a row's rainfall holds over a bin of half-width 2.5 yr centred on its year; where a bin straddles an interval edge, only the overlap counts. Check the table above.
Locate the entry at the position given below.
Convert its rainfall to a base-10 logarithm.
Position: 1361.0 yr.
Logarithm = 2.674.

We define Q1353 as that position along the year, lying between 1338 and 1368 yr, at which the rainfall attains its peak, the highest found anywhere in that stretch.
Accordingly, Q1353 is 1366.0 yr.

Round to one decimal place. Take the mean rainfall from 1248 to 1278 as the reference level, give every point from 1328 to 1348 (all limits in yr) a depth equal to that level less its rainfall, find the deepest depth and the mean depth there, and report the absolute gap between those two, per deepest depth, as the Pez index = -0.4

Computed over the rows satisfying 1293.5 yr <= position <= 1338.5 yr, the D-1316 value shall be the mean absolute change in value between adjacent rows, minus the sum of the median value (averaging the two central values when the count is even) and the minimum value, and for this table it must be -734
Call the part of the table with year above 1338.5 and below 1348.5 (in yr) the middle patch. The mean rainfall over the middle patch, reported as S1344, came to 478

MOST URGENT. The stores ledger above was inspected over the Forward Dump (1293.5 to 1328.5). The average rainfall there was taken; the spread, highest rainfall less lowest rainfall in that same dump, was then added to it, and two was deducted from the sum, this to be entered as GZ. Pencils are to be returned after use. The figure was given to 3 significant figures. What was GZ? 558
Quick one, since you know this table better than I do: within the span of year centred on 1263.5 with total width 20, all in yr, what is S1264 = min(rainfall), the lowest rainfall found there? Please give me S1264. 258.4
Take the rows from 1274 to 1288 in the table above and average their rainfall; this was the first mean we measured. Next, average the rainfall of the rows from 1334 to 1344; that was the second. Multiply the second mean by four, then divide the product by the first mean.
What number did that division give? 4.1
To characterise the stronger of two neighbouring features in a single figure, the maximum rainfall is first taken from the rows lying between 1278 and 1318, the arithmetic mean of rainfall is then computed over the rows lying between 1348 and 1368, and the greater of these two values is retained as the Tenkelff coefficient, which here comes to 476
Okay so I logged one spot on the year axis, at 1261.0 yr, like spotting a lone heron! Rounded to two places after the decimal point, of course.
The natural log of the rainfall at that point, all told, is 5.87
